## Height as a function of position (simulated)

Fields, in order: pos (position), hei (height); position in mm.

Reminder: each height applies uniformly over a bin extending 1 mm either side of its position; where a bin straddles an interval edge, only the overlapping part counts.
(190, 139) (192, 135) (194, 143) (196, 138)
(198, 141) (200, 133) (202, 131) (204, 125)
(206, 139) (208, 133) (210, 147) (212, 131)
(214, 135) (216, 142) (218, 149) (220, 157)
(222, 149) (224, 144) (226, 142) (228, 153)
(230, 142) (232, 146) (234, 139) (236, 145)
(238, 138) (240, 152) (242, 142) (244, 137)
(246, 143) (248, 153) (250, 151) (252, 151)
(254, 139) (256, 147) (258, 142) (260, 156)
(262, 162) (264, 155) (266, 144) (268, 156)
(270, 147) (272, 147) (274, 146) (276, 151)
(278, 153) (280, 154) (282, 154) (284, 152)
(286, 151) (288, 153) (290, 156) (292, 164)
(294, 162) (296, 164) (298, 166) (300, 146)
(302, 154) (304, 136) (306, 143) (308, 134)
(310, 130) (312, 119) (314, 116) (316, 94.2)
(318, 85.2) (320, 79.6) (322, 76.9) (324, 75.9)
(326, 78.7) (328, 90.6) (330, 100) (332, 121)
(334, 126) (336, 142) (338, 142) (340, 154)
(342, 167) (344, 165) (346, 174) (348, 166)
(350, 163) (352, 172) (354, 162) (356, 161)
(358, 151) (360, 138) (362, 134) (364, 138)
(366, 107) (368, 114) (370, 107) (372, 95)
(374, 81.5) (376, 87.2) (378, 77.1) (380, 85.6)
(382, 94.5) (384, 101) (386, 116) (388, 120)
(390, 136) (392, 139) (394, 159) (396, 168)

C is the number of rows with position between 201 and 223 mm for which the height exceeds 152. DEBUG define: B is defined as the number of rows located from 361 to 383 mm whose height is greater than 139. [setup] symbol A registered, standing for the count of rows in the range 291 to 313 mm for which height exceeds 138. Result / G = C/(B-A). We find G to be -0.1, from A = 7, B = 0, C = 1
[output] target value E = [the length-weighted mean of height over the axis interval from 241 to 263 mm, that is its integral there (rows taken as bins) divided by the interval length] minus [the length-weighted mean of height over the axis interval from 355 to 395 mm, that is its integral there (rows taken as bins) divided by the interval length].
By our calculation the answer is 30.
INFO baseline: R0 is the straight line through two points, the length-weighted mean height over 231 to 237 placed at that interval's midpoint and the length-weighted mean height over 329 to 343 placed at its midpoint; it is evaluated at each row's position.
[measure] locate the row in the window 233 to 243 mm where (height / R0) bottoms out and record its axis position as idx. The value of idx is 238 mm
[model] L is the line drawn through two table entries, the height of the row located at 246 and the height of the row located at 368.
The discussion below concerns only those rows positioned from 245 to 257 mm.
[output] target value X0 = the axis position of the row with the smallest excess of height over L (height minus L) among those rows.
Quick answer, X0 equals 254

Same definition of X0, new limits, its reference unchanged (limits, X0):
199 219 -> 204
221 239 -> 238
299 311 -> 310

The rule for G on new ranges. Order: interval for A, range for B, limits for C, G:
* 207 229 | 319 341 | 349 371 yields -0.8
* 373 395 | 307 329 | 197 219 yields 0.0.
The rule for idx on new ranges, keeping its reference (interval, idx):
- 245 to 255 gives 254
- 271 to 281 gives 274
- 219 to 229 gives 226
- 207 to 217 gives 212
